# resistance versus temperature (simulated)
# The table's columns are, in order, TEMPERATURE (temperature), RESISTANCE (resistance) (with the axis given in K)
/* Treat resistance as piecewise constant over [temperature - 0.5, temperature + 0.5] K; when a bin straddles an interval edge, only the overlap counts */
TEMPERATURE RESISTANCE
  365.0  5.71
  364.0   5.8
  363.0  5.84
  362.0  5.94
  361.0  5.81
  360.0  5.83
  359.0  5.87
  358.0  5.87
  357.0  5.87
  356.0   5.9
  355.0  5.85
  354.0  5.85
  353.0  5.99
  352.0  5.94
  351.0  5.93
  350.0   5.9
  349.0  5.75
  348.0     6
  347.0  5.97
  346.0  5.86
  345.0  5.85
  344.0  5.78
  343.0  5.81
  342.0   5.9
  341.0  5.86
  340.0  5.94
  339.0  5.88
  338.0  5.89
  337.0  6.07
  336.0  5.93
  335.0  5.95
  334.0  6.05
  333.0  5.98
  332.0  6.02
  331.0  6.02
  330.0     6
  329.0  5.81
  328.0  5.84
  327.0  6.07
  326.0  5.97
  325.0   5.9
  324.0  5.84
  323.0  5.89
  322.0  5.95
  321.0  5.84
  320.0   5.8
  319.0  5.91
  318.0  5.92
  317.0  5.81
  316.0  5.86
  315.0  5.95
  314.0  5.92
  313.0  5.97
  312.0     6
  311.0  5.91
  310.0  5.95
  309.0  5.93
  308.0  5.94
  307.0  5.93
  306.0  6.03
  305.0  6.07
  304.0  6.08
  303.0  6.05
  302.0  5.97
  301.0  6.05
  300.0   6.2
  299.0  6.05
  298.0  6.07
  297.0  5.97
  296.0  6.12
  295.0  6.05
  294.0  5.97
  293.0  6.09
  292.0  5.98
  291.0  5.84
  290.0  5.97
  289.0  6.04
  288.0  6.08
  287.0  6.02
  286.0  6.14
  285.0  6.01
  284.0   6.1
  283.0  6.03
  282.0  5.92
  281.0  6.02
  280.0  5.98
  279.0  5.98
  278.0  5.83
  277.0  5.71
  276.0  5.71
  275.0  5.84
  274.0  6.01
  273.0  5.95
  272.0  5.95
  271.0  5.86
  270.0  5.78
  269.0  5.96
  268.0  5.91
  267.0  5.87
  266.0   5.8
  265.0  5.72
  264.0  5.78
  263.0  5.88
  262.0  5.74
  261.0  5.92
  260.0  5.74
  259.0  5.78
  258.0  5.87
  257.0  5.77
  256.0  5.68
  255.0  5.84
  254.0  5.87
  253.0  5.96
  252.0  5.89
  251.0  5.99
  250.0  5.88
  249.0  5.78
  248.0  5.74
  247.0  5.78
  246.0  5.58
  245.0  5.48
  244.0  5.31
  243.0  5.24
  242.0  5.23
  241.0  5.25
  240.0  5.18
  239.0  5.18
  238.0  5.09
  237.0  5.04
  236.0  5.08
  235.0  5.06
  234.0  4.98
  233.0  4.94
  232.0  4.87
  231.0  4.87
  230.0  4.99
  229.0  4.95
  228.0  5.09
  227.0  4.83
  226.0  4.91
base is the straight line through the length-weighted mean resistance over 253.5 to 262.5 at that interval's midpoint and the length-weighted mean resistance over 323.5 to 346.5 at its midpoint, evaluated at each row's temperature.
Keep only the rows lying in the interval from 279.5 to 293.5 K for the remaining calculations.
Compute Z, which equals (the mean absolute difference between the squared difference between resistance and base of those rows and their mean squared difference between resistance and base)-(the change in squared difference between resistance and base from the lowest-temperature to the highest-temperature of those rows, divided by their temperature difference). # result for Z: 0.016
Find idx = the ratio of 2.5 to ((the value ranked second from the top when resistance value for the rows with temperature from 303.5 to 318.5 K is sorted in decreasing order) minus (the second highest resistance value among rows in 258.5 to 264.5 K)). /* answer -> 13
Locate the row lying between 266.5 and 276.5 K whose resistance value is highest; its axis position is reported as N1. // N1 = 274.0 K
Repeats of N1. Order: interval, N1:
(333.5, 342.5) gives 337.0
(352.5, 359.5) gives 353.0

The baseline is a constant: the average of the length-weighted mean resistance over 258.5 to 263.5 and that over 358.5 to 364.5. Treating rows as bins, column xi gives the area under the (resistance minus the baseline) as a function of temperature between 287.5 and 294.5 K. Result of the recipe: 1.2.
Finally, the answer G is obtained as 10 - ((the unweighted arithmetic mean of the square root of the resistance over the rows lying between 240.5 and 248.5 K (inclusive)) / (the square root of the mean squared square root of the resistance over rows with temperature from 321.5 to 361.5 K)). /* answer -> 9.04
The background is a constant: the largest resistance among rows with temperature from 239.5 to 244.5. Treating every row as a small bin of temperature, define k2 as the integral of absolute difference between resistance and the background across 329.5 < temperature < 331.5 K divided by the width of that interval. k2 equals 0.70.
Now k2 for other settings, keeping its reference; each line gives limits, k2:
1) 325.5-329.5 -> 0.61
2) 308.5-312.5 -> 0.64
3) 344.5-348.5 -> 0.61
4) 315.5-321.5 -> 0.55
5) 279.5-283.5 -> 0.68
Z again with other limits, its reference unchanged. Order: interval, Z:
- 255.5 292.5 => 0.014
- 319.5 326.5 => 0.003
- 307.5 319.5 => 0.003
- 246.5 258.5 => 0.008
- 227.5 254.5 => 0.247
